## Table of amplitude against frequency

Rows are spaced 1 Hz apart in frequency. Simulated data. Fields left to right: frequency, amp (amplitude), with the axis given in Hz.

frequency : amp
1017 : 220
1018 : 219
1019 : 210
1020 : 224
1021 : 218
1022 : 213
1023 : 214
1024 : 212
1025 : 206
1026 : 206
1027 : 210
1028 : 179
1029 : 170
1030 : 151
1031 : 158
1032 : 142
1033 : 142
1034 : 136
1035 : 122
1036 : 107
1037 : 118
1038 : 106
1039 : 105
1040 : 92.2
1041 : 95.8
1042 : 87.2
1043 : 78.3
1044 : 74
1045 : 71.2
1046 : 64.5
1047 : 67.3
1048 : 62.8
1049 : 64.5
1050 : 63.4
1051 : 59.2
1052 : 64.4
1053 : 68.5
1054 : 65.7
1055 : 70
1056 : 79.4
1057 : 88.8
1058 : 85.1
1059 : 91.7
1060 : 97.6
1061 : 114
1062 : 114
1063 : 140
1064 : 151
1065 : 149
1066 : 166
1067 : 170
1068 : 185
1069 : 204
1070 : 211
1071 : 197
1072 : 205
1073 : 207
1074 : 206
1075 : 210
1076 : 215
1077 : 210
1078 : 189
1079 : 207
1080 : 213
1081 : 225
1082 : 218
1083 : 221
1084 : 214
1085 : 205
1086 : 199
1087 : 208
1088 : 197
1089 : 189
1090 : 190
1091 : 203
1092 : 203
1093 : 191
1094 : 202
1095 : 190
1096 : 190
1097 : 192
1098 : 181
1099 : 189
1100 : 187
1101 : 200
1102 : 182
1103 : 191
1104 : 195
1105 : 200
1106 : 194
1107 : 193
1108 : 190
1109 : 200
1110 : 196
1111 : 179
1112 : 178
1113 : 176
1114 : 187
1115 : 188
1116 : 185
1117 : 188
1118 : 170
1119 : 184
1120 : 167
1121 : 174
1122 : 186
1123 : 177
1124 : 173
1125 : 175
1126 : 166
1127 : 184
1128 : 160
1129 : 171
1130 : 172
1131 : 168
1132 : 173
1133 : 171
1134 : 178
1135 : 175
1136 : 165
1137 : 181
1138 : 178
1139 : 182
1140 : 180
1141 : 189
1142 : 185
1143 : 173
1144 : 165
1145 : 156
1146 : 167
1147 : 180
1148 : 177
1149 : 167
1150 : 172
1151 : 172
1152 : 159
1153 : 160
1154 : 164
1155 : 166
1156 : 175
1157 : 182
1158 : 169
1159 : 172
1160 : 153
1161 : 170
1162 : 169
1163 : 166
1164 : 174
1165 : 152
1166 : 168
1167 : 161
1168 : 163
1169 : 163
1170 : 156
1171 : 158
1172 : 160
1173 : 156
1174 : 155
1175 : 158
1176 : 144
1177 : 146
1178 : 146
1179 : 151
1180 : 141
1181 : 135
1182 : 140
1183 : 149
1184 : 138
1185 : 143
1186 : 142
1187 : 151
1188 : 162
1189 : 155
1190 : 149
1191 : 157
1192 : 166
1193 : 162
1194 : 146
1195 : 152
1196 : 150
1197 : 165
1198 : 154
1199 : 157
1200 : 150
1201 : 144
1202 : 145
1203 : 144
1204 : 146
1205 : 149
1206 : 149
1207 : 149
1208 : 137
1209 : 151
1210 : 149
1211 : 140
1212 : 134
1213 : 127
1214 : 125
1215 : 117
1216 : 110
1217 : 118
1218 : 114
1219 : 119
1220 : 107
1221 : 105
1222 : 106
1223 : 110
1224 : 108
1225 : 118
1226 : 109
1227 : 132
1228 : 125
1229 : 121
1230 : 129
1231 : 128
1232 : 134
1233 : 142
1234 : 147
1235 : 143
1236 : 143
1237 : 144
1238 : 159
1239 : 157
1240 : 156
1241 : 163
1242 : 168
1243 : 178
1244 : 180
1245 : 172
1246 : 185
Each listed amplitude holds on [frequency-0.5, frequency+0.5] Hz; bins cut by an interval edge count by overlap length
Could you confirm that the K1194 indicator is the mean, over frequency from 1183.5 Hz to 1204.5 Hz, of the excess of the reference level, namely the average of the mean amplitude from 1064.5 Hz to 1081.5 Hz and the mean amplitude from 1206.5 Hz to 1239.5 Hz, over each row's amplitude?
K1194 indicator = 12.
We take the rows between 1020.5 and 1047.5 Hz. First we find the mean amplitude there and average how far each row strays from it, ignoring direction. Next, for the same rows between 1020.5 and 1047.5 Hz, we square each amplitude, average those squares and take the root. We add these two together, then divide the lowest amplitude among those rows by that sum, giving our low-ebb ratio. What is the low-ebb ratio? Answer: 0.33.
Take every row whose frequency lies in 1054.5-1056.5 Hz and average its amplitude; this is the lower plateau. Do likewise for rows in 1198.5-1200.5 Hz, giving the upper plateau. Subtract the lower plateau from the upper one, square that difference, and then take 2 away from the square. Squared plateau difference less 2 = 6207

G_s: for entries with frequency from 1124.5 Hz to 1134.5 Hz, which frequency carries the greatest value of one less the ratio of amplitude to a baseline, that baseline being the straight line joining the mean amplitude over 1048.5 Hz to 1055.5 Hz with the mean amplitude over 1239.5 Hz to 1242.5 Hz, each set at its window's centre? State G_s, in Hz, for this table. 1128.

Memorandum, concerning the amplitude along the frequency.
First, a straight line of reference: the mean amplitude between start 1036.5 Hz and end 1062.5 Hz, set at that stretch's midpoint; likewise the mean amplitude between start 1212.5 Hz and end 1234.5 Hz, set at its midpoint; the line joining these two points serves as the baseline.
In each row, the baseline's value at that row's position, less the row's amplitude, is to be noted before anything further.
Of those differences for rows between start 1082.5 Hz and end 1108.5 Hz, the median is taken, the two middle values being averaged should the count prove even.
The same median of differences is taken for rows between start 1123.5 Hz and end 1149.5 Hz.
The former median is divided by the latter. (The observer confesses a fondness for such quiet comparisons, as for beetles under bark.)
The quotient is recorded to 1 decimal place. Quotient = 1.4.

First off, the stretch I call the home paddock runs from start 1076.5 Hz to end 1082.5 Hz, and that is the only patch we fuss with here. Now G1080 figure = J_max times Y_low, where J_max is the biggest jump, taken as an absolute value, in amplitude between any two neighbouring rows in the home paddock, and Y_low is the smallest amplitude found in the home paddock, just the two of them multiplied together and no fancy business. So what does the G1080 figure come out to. 3969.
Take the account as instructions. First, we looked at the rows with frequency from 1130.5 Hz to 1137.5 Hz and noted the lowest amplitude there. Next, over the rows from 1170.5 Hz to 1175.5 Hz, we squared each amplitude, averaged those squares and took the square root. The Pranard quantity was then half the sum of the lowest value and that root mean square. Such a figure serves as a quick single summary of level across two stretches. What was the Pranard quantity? 161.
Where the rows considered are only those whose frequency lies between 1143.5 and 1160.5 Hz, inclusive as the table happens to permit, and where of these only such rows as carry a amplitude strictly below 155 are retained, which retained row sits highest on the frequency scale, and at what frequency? 1160 Hz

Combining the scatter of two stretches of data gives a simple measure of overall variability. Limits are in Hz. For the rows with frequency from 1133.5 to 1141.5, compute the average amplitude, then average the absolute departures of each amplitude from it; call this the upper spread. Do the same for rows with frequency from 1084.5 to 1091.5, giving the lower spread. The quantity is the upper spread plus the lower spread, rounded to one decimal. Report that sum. 10.3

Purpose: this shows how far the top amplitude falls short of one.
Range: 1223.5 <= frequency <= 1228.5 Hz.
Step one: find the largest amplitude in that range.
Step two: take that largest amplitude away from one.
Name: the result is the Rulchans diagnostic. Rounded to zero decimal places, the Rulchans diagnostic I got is -131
